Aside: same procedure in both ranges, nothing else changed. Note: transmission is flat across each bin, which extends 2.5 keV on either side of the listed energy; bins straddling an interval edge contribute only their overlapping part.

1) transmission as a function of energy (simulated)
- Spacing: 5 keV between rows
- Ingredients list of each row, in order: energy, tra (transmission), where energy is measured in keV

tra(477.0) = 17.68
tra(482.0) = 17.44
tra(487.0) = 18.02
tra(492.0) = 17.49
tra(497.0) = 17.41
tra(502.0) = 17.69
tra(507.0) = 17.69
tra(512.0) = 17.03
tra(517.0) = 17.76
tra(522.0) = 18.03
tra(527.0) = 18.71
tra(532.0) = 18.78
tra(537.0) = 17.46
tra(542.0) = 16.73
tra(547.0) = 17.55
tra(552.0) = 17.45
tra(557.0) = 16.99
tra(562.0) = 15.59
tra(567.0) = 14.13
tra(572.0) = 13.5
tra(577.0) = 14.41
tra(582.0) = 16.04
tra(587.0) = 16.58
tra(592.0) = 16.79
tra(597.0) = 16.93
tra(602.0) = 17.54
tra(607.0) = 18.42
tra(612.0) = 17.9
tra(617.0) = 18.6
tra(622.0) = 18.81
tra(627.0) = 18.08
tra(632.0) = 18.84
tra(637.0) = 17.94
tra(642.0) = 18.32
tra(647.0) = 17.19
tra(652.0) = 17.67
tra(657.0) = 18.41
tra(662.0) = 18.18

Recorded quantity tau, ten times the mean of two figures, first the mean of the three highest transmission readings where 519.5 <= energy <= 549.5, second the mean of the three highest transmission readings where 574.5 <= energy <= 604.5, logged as 178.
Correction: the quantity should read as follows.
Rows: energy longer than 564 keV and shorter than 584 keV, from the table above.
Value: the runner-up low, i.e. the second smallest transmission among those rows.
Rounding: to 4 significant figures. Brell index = 14.13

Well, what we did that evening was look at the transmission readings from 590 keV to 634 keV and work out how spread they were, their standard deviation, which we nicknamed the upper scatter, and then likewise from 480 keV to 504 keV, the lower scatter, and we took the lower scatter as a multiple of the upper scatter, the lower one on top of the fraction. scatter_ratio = 0.3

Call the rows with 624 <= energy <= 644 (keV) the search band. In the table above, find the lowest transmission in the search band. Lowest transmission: 17.94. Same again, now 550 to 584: 13.5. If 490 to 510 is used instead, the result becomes 17.41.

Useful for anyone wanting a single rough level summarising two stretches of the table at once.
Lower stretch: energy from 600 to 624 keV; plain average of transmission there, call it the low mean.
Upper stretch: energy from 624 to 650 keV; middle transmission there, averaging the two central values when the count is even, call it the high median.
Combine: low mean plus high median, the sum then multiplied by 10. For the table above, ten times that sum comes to 363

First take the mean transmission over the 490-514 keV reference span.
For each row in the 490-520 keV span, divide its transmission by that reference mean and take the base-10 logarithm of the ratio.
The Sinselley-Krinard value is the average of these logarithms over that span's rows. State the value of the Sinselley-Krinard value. 0.001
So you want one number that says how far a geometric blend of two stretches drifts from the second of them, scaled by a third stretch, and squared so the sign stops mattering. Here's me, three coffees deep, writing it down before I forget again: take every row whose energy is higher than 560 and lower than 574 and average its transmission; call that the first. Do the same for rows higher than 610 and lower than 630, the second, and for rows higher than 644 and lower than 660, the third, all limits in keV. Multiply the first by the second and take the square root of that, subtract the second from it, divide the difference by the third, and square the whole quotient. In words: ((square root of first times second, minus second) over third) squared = 0.014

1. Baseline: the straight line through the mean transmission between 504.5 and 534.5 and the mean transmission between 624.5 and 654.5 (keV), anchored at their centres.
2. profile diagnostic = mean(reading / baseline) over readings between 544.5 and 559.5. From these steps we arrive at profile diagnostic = 0.96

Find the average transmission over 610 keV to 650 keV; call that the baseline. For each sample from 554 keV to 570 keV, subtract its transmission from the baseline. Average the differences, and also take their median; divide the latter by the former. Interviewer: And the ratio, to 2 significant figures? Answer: 0.99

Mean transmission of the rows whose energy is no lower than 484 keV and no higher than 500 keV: 17.6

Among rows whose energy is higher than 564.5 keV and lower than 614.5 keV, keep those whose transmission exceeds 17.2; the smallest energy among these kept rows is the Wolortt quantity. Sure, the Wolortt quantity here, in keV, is 602.0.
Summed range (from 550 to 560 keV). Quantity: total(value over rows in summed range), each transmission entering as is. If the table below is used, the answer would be 34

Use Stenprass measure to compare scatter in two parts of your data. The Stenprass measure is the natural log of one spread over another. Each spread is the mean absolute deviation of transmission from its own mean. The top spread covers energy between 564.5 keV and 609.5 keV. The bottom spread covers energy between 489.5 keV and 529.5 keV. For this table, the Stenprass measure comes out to 1.4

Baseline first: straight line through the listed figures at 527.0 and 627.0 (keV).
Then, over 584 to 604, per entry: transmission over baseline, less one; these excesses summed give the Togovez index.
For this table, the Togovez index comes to -0.29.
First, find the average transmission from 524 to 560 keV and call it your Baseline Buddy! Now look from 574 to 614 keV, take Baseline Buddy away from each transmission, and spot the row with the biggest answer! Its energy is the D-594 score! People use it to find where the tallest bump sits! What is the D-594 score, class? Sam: 607.0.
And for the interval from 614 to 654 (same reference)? 632.0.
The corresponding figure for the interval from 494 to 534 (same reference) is 532.0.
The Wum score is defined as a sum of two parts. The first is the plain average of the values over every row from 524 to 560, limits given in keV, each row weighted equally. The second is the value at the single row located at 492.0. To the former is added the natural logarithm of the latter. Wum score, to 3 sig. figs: 20.5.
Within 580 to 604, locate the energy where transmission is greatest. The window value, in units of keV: 602.0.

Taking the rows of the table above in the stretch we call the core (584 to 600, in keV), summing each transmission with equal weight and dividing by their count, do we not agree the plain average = 16.8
